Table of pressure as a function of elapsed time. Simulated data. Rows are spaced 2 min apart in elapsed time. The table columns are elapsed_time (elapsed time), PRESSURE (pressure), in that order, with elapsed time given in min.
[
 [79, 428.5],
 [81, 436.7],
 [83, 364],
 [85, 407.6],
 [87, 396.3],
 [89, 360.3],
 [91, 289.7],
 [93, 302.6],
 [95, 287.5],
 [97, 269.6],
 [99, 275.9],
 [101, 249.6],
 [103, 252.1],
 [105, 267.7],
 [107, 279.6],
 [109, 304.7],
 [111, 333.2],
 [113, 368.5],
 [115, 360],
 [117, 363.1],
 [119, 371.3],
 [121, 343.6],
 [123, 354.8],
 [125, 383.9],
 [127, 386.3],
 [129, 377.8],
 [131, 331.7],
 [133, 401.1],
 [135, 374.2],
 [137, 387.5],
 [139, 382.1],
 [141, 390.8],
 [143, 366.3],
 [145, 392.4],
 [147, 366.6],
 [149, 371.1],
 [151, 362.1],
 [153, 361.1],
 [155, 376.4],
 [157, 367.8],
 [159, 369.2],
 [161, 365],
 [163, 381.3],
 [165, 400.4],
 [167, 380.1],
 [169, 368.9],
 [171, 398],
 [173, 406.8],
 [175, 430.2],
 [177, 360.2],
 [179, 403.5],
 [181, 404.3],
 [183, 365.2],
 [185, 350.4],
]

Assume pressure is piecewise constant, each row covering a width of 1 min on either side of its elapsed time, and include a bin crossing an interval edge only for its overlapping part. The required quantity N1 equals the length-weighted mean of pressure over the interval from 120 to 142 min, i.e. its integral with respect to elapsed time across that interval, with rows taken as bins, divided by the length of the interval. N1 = 374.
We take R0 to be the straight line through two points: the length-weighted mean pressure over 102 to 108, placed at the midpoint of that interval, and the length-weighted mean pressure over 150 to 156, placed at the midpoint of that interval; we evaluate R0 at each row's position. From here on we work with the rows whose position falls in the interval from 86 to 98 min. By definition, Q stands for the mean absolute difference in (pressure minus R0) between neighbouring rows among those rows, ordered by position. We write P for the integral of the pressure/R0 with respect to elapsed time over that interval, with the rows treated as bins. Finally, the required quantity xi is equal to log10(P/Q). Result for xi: -0.31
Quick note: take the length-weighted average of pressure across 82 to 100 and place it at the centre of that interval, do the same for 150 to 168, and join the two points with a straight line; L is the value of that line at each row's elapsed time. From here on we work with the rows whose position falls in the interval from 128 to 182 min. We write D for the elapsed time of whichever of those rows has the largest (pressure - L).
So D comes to 175 min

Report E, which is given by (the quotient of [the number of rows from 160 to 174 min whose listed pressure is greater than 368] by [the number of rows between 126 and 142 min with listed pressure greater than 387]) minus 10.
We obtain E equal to -8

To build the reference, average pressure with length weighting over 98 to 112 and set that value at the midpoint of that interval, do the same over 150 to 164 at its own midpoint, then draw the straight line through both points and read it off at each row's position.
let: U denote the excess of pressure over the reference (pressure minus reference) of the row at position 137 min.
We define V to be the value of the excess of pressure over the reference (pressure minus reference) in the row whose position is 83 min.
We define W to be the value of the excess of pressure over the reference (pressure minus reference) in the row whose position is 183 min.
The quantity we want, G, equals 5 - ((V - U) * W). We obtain 3298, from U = 53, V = 121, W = -48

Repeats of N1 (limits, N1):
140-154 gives 373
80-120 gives 327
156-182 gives 387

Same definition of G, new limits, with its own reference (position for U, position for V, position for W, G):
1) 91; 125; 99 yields -203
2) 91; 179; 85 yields 5829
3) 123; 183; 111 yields 3914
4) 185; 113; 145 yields -6168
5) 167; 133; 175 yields -2406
